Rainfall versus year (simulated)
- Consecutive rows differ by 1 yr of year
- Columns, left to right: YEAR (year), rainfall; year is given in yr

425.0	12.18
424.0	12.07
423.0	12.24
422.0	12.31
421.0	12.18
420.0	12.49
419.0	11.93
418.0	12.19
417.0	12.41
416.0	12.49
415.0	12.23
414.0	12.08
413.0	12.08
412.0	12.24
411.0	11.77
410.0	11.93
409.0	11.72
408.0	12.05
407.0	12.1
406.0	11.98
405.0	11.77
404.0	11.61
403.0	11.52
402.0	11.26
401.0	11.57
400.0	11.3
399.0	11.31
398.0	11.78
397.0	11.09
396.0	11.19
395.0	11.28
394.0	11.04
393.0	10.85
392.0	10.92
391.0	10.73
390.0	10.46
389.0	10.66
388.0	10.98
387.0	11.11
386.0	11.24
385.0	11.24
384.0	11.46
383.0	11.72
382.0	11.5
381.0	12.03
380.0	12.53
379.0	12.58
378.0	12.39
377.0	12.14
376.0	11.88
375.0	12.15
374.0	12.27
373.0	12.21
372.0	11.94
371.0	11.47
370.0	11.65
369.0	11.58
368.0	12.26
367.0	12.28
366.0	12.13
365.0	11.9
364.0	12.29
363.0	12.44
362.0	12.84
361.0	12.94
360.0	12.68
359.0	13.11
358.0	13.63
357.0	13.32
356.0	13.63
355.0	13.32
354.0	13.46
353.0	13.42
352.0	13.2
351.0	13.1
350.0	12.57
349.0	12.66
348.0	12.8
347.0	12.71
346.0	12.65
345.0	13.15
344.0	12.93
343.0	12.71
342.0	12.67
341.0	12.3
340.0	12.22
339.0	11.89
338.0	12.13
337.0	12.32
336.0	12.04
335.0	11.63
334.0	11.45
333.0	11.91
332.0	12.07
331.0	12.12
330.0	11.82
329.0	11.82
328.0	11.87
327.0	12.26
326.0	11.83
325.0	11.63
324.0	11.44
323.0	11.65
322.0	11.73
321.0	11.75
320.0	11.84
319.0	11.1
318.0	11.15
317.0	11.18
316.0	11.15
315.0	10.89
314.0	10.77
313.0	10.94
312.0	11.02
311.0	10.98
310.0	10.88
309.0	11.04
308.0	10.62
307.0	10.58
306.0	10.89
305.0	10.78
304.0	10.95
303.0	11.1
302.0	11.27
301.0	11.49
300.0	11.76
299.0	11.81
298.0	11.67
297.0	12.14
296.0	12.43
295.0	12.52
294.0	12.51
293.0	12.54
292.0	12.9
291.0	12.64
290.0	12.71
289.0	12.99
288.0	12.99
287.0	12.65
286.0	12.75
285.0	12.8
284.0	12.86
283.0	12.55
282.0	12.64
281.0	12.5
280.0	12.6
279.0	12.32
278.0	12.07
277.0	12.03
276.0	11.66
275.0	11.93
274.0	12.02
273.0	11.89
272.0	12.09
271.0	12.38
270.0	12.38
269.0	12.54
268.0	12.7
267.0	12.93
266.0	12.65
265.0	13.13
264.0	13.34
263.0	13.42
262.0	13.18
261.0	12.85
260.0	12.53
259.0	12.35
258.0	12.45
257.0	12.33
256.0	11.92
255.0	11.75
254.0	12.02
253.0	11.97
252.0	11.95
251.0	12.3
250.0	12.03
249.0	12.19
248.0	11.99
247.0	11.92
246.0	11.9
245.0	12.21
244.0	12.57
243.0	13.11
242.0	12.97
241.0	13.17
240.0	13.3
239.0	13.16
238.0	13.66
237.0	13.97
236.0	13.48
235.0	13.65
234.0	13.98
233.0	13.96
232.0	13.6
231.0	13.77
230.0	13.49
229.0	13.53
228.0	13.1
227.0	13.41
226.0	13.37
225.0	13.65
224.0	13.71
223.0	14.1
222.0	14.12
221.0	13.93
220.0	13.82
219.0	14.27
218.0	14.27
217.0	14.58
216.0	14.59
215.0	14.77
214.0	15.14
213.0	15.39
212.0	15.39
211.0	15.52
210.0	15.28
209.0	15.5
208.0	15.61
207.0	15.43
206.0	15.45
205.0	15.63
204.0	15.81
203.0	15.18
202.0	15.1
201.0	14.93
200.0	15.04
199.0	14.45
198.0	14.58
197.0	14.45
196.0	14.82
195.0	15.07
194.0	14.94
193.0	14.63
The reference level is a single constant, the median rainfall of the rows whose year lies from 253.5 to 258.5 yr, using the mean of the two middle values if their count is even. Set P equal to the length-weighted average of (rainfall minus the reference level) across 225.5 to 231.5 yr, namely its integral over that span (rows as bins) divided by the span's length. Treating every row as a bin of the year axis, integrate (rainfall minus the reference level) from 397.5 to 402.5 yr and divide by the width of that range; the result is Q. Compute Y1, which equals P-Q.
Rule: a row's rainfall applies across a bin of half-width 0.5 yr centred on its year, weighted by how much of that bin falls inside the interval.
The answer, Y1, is 2.0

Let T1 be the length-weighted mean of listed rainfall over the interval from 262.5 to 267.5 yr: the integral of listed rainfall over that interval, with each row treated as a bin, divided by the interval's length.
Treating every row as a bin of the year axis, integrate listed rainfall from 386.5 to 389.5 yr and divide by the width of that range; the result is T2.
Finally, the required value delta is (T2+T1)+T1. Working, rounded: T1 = 13.1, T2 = 10.9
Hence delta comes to 37.1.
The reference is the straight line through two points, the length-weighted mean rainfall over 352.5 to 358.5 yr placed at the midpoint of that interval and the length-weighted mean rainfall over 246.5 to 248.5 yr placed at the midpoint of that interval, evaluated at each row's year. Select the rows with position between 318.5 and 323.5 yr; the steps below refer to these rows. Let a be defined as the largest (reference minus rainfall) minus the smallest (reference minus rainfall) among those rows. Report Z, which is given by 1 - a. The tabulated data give 0.27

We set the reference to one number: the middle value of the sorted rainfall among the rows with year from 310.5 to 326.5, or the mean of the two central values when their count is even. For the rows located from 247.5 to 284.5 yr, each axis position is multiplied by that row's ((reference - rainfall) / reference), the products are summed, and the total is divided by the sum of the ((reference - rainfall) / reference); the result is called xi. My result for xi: 266.6 yr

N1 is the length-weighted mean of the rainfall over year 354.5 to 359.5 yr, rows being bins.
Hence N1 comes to 13.4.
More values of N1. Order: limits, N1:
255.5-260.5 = 12.3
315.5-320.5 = 11.3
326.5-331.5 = 12.0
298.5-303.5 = 11.5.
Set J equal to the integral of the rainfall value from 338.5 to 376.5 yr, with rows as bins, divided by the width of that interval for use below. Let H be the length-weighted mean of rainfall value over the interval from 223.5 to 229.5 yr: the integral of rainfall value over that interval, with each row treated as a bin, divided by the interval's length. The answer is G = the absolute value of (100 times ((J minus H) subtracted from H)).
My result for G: 1433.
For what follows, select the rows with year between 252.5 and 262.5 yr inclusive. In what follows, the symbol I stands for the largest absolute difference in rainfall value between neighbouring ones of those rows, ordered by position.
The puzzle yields 0.41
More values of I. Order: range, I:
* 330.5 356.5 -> 0.53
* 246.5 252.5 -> 0.35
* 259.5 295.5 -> 0.48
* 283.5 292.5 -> 0.34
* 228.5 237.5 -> 0.49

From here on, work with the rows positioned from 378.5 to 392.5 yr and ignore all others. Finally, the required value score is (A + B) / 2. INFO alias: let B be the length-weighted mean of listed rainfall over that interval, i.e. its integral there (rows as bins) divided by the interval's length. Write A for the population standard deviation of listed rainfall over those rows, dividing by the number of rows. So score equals 6.00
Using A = 0.63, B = 11.4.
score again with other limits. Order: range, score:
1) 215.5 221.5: 7.27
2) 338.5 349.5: 6.47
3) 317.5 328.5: 5.99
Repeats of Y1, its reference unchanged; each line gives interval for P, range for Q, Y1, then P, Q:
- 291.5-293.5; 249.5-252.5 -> 0.6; 0.7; 0.1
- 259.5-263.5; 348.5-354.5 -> -0.1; 1.0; 1.0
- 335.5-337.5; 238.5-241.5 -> -1.0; 0.2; 1.2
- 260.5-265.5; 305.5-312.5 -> 2.3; 1.2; -1.2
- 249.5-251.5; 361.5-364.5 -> -0.4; 0.1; 0.5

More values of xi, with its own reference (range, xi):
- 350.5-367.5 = 357.8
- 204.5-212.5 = 208.5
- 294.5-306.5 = 295.8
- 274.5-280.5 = 278.0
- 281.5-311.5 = 288.1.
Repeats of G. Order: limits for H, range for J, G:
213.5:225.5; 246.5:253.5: 1644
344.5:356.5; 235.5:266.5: 1347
